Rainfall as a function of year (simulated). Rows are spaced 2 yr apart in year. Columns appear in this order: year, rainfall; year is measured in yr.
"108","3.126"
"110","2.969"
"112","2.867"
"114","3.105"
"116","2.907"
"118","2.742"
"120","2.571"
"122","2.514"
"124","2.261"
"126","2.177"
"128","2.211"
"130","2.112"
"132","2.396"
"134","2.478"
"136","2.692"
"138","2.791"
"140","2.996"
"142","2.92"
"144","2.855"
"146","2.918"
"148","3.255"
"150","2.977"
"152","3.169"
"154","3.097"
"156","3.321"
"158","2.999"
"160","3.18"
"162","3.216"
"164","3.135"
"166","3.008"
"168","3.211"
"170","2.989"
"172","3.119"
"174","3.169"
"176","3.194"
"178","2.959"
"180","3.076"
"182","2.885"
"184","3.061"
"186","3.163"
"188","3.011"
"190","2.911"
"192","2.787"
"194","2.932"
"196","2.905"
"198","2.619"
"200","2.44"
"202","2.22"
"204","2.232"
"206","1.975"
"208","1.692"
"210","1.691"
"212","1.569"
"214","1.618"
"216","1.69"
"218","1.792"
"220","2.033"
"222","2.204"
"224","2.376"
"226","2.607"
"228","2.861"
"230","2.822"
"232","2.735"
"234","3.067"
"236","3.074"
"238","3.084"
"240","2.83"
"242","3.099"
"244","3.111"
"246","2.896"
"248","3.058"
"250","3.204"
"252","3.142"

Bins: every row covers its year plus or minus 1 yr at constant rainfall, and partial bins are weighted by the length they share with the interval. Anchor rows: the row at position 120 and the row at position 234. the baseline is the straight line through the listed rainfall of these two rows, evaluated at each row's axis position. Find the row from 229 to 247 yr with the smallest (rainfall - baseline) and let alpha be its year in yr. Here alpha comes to 232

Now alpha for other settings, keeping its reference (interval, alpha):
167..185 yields 182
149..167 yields 166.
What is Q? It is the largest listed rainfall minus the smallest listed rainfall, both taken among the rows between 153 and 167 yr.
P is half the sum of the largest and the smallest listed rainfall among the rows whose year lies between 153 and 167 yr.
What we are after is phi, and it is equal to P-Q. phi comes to 2.84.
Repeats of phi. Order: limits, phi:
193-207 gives 1.50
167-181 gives 2.83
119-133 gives 1.88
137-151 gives 2.56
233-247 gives 2.69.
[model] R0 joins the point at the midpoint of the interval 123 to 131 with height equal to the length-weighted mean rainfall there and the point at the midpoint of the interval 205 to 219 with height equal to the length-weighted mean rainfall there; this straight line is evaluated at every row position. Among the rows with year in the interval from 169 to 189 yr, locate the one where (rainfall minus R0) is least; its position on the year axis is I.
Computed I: 182 yr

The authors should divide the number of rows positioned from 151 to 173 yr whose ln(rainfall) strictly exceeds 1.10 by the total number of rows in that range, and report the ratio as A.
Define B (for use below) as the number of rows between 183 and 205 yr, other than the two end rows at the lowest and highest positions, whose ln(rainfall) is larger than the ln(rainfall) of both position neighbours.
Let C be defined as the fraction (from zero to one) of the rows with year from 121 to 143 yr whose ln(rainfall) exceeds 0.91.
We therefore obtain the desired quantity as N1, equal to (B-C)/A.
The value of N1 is 1.9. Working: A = 0.8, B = 2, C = 0.45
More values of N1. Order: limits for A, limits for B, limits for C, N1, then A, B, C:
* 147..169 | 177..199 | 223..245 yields 2.6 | 0.8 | 3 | 0.91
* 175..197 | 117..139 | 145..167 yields 0.0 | 0.5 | 1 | 1.00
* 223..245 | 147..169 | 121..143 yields 5.6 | 0.5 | 3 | 0.45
